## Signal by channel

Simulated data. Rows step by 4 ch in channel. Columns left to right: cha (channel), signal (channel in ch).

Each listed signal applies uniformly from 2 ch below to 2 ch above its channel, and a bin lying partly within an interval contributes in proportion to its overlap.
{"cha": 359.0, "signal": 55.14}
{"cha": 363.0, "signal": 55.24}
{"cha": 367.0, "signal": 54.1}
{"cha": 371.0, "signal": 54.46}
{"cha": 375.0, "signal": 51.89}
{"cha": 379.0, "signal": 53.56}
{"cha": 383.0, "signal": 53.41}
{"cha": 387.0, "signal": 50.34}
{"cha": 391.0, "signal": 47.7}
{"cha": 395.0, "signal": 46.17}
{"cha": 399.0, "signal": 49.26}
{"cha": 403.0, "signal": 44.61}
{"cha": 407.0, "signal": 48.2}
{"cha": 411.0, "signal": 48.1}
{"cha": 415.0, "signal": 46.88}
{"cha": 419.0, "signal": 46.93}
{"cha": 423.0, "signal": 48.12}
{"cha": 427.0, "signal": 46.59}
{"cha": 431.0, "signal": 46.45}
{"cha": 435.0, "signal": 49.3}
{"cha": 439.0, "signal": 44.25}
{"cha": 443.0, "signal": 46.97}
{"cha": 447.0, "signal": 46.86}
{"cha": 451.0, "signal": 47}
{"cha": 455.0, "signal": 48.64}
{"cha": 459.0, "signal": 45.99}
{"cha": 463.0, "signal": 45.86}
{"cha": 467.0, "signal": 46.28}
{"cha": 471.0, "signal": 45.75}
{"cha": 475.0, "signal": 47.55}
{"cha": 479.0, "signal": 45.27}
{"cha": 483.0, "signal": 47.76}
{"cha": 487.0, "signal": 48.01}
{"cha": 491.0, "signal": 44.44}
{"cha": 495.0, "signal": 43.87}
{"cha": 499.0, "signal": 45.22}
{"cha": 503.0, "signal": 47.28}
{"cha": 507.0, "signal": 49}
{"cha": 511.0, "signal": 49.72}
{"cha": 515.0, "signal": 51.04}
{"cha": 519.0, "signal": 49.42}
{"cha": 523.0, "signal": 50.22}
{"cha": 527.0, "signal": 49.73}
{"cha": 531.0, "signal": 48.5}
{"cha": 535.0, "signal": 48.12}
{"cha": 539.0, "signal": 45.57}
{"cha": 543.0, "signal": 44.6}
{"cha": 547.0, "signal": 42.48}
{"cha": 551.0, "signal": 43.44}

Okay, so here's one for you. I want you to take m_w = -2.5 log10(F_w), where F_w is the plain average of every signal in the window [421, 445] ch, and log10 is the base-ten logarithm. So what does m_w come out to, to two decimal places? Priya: -4.18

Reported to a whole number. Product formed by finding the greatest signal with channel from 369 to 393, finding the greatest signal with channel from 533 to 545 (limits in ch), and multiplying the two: 2621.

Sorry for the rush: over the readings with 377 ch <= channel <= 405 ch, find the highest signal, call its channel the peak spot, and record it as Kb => 379.0 ch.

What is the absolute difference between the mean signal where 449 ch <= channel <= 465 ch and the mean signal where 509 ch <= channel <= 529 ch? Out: 3.2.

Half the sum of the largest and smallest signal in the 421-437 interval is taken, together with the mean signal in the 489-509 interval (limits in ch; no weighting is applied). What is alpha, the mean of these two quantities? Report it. 46.9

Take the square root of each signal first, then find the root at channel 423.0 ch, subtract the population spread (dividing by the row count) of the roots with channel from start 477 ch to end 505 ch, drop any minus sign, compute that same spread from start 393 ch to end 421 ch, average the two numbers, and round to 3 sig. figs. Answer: 3.46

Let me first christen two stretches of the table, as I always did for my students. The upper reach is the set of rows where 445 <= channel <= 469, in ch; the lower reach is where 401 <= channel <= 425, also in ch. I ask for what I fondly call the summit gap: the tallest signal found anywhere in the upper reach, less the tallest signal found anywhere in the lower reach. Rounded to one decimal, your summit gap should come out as 0.4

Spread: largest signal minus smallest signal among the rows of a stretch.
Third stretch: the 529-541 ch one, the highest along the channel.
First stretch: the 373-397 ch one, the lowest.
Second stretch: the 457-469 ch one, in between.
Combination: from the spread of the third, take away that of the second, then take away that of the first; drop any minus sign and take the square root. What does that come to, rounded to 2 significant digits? 2.2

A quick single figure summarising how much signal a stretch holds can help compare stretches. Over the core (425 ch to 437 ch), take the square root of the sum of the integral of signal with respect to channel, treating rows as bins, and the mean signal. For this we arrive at 25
